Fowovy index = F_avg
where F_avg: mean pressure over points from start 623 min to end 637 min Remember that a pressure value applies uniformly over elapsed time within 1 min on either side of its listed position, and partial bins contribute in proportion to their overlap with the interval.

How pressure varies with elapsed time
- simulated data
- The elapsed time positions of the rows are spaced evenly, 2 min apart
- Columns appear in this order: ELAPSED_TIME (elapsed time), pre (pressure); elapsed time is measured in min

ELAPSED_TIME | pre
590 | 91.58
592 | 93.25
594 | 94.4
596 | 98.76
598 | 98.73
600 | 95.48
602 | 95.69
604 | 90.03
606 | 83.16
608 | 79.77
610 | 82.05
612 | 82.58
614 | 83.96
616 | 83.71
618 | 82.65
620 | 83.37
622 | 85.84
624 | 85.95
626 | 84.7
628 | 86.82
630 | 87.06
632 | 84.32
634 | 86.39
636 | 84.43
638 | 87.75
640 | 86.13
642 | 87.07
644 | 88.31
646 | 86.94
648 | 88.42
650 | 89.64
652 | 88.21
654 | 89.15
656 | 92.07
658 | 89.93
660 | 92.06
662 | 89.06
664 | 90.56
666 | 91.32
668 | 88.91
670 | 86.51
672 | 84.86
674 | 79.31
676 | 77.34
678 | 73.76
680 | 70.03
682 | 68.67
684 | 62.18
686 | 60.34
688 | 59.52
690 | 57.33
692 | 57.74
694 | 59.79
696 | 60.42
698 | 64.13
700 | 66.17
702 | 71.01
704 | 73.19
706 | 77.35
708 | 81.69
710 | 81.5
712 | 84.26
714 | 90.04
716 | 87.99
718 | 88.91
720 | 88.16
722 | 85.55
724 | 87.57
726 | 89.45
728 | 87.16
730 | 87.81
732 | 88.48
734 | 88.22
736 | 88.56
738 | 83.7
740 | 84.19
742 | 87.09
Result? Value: 85.7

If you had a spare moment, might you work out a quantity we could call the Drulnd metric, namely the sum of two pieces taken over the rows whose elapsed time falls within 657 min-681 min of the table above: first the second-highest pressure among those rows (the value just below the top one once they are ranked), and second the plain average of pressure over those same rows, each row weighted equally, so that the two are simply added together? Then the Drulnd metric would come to 176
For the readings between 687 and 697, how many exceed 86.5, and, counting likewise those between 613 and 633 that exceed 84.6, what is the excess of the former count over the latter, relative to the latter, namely -1.0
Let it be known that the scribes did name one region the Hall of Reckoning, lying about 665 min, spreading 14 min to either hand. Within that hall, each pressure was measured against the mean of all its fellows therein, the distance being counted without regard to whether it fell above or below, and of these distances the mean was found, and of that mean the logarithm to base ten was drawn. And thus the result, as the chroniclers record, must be 0.65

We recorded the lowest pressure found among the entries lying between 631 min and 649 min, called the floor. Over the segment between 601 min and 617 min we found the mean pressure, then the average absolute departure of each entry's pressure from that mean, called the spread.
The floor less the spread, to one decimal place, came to 80.4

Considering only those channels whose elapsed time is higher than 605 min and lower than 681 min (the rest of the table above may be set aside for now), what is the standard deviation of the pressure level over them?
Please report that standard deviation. 5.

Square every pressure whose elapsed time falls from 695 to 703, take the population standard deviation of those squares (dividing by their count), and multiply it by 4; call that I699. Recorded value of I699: 2014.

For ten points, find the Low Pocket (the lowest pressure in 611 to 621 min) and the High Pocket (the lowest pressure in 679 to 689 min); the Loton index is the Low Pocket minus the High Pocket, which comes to 23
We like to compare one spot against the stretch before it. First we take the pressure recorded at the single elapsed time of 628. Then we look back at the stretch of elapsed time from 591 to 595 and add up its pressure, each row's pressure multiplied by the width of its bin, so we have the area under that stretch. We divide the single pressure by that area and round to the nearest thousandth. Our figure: 0.231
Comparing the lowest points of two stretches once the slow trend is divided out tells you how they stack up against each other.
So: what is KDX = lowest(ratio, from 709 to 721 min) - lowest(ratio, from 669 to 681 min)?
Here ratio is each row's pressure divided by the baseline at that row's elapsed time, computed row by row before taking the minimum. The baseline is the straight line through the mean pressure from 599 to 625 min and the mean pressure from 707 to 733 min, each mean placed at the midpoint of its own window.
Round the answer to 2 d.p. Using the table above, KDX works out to 0.13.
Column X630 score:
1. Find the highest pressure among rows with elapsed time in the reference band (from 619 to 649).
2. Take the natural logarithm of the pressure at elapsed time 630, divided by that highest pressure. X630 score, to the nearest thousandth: -0.016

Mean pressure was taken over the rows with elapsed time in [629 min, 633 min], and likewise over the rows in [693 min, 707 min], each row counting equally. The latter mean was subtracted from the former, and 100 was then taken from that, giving -82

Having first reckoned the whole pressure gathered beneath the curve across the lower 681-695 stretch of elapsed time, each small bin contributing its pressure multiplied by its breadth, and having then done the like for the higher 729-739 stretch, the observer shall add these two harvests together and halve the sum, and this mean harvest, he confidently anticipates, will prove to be 862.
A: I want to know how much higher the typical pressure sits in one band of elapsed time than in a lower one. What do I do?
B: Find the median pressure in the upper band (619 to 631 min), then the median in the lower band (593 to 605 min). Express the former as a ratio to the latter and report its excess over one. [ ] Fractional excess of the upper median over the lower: -0.10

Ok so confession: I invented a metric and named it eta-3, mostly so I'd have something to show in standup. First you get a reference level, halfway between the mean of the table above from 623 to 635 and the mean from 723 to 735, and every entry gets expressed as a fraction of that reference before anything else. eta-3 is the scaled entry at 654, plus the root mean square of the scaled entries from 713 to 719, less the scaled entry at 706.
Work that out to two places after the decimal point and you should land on 1.16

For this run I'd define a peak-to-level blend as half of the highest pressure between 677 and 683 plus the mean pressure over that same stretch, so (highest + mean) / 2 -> 72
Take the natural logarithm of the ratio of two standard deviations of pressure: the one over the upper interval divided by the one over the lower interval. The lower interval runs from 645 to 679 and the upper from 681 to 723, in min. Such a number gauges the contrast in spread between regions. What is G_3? 0.8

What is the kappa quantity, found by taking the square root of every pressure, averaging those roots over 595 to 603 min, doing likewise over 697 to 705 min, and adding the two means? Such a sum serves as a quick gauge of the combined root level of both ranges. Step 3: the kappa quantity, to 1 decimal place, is 18.1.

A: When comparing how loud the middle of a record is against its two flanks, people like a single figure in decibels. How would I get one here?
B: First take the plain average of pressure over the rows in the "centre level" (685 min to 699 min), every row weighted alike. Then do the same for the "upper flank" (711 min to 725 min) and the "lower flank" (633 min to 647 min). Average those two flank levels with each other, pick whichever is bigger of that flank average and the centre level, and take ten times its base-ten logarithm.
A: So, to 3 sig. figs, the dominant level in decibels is 19.4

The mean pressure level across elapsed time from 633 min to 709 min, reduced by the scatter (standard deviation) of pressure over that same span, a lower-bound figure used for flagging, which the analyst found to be 67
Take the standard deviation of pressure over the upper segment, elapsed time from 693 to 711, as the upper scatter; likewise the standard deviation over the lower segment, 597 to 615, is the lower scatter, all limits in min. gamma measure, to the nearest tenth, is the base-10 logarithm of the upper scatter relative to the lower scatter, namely 0.1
